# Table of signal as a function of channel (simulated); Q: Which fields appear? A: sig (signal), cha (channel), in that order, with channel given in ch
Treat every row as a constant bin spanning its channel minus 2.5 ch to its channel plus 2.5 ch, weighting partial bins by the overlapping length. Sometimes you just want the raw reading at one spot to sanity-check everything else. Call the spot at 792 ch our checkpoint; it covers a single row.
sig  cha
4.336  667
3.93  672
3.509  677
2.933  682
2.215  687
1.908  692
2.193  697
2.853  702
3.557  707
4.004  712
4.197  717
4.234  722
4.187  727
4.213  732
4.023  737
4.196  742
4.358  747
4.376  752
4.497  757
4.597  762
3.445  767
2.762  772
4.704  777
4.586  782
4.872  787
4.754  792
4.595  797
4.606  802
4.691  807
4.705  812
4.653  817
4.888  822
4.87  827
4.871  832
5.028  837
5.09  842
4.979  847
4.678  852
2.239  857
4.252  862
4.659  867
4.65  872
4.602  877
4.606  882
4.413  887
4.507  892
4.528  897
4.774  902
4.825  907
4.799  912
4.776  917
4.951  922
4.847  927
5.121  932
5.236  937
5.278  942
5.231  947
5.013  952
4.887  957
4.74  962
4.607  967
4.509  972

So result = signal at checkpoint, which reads 4.754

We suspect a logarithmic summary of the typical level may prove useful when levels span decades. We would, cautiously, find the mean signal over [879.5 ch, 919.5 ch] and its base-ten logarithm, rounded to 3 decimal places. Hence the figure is 0.668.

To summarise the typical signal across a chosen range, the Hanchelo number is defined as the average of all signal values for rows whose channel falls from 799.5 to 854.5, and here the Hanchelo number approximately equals 4.82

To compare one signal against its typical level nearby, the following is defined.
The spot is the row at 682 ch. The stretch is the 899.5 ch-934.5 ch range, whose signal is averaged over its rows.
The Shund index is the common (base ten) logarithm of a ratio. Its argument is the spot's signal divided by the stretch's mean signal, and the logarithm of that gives -0.22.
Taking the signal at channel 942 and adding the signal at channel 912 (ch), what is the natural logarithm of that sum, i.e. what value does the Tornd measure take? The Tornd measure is 2.31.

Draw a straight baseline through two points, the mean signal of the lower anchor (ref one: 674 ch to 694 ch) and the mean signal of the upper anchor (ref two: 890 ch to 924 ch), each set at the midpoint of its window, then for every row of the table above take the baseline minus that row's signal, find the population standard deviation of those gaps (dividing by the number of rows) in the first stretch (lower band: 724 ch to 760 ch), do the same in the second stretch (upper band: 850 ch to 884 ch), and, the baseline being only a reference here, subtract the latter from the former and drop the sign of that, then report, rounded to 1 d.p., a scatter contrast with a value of 0.7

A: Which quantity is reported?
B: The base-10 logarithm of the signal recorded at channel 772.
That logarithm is 0.441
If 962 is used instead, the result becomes 0.676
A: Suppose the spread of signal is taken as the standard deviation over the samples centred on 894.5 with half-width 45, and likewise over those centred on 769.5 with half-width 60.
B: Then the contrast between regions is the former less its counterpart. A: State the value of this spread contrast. 0.1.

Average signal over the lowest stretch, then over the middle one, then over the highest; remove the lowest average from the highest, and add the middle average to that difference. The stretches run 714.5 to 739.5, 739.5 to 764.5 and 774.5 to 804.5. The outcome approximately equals 4.9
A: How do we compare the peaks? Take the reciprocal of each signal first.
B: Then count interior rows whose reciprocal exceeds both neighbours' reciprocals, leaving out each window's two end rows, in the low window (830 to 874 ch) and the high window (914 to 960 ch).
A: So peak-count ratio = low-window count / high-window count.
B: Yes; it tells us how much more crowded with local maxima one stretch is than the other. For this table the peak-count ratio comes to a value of 1.00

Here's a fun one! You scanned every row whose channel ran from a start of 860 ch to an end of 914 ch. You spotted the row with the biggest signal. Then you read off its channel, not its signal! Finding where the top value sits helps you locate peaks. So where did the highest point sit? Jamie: 907 ch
